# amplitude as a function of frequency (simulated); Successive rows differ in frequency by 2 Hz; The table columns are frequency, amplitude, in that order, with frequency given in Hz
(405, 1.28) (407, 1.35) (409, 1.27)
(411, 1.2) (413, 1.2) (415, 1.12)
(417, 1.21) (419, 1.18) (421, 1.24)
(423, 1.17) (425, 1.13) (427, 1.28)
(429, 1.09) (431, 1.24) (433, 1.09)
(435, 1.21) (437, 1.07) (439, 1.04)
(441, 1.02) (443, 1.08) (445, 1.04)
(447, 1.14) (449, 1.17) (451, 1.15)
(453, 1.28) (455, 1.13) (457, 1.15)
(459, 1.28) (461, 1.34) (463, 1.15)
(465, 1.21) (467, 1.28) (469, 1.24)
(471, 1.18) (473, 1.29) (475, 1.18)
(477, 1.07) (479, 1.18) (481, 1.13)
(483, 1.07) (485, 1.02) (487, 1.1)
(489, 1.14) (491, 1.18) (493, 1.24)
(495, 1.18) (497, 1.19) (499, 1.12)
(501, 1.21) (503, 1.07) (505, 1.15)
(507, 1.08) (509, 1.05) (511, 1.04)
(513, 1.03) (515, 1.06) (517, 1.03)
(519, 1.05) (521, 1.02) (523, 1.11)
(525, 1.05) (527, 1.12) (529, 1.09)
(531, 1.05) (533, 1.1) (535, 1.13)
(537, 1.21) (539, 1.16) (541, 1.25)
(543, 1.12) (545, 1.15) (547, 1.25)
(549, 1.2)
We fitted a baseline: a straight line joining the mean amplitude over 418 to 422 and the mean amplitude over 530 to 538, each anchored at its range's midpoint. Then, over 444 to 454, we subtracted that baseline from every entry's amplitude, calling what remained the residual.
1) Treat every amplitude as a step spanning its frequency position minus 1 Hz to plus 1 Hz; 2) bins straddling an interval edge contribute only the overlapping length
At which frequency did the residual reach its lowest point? 445 Hz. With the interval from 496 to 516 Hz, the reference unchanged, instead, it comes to 513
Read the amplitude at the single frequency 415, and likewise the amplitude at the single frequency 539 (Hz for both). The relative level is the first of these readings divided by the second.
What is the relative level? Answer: 0.97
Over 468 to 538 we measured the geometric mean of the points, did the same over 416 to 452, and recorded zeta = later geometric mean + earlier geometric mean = 2.26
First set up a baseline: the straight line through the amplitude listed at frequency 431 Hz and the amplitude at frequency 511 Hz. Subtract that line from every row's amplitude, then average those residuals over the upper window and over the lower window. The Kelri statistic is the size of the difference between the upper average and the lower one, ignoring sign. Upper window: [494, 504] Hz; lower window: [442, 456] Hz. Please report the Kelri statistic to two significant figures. 0.14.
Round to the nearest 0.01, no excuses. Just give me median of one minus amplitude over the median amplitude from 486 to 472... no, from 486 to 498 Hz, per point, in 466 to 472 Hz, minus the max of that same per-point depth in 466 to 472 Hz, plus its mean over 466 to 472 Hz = -0.10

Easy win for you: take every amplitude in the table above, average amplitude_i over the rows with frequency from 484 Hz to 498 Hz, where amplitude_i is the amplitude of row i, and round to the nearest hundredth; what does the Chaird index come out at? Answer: 1.15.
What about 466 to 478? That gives 1.21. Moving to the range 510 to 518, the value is 1.04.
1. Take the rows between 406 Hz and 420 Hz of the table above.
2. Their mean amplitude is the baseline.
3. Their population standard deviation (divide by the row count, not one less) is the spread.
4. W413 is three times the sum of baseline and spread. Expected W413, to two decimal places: 3.86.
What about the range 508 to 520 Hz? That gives 3.16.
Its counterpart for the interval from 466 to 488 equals 3.73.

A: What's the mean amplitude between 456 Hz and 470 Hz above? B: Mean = 1.24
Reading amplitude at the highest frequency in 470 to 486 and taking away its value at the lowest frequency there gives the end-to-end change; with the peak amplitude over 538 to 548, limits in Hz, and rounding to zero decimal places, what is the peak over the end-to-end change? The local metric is -8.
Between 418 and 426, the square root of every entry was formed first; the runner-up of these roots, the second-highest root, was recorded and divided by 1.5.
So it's 0.724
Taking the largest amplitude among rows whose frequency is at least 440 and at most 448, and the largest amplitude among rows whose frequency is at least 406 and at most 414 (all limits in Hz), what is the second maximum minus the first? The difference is 0.21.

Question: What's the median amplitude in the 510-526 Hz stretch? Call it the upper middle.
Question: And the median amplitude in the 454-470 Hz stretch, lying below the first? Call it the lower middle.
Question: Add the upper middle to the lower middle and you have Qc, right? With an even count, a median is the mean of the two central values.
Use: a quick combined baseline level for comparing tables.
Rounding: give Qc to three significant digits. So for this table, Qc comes 2.27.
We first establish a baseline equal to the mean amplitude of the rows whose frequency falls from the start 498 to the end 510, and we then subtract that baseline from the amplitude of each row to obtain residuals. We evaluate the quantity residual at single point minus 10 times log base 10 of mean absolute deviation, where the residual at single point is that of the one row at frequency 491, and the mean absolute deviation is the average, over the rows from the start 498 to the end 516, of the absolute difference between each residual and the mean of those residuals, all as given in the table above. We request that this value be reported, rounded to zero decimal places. 13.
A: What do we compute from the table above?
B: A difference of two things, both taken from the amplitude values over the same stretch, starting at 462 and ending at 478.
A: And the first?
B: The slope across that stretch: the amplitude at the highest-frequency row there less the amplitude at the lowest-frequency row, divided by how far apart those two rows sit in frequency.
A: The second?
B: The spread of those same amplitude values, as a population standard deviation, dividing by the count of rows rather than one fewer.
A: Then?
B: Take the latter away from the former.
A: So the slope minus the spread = -0.073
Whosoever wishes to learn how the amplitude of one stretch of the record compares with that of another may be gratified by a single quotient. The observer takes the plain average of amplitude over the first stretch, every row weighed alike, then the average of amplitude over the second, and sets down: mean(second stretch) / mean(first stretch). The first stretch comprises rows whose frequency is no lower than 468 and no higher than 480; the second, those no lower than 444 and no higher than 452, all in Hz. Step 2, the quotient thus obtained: 0.95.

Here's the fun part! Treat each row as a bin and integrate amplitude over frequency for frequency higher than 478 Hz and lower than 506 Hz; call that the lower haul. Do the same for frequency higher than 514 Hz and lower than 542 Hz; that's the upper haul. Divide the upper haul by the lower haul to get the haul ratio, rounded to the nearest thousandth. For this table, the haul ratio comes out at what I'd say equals 0.966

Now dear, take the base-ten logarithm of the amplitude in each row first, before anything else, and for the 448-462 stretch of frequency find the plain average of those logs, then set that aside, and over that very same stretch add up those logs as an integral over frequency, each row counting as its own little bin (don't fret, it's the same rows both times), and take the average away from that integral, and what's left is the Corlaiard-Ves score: 1.08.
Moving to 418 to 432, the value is 0.97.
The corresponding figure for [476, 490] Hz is 0.54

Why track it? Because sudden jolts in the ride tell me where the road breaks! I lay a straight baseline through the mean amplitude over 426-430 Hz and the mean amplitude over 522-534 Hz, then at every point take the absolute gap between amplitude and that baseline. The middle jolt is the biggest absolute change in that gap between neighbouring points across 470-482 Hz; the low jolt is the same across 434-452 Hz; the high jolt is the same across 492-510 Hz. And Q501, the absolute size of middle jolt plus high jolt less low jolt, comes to 0.10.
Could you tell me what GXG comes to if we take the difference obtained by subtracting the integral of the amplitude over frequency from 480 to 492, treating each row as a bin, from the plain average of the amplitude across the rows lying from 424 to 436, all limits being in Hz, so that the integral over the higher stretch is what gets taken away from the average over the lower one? -12.1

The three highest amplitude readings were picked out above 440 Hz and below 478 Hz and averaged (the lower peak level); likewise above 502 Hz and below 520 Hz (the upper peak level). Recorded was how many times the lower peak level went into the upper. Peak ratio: 0.84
